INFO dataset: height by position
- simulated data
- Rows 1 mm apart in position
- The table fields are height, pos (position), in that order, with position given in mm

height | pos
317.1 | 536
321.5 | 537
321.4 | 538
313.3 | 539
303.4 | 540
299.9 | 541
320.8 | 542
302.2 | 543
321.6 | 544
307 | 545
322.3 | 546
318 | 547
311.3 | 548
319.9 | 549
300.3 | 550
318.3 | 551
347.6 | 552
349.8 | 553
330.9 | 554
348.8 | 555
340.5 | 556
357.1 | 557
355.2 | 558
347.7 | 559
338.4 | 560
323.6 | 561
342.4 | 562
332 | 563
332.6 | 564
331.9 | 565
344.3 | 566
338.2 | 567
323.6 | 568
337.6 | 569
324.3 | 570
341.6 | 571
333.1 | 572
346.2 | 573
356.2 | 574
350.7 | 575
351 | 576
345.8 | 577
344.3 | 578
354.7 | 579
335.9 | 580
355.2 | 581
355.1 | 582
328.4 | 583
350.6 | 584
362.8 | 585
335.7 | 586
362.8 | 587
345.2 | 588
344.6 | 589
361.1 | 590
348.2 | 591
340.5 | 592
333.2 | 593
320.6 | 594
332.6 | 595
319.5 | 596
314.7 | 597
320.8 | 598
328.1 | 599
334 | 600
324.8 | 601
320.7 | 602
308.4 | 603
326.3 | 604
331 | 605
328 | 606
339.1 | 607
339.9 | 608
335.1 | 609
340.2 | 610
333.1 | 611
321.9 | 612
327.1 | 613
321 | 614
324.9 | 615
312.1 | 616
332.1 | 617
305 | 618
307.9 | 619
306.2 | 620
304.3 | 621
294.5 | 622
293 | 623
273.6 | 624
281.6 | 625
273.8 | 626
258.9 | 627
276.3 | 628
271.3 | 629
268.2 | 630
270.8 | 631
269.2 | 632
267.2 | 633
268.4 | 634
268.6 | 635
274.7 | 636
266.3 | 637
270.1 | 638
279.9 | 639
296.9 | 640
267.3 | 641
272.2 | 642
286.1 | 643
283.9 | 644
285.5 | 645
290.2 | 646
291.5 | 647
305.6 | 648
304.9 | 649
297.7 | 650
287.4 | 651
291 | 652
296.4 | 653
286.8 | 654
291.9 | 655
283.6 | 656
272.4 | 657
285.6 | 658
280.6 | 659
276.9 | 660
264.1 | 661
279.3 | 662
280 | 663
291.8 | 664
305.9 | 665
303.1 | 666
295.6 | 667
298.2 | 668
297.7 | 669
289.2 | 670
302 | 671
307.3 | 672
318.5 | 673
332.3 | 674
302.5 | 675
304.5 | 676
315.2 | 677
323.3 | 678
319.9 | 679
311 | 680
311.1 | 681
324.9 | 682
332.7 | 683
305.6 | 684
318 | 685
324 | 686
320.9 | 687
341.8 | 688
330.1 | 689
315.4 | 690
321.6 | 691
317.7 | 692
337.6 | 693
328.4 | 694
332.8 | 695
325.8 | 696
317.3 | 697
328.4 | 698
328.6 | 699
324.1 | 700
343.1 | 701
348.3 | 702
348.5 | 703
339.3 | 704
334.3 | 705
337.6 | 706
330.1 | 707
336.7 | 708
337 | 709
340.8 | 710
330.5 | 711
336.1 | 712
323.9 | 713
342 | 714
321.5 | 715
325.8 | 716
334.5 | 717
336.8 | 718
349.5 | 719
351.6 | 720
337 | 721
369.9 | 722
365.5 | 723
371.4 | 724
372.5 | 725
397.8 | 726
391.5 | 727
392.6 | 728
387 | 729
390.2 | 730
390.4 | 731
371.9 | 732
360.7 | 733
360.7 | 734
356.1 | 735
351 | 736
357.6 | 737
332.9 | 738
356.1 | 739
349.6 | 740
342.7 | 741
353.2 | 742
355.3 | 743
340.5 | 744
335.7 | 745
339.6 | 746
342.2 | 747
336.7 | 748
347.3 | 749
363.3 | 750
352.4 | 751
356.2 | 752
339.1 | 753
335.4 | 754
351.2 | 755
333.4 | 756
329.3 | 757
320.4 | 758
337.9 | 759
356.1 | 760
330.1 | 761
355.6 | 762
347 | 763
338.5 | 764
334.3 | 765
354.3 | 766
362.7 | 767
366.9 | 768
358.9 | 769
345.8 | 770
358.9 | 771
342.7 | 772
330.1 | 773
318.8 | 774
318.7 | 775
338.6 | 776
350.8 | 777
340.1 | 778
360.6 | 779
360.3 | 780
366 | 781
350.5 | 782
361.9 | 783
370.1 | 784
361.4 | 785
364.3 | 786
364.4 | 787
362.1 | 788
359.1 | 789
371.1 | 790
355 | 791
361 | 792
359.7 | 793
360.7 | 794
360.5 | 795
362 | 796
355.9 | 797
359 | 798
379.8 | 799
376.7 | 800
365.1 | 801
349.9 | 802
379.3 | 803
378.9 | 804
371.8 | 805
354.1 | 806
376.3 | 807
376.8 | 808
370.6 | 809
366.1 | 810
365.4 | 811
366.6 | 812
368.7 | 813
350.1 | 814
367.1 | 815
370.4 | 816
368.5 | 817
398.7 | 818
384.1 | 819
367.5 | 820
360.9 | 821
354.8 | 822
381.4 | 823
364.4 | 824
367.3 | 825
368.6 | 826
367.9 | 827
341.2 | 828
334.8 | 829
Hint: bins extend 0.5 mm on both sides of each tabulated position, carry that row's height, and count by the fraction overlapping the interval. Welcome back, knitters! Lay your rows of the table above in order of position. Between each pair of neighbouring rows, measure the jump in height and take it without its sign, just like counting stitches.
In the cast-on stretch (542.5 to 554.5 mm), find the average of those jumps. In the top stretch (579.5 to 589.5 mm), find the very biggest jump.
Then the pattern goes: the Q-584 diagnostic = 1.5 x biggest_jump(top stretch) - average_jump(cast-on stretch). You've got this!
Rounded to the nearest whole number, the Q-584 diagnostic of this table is 26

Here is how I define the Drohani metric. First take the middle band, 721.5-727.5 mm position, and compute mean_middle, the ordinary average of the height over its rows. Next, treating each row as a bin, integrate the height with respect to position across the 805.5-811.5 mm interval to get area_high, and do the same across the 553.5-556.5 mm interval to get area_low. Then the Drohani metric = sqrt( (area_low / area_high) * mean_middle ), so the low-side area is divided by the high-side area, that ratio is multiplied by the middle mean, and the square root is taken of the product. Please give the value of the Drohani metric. 13.2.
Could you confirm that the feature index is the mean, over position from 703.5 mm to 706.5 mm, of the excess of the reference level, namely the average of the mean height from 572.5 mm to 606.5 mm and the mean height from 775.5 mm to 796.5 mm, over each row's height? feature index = 12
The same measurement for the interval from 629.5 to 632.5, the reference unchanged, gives 80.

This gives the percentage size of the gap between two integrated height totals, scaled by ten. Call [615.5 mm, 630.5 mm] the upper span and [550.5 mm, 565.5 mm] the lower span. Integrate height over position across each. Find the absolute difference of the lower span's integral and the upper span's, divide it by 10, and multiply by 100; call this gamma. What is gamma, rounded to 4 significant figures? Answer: 7380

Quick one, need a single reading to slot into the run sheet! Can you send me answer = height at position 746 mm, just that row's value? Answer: 339.6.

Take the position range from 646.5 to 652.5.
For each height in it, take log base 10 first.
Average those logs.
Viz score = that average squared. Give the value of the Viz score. 6.11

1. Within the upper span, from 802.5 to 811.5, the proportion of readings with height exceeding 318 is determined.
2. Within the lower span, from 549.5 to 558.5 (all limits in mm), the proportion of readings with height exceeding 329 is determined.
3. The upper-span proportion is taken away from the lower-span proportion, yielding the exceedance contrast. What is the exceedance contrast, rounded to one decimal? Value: -0.2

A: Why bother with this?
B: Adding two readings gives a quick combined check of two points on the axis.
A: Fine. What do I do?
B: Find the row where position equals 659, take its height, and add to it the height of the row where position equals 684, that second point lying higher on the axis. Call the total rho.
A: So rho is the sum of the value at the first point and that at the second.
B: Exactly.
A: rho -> 586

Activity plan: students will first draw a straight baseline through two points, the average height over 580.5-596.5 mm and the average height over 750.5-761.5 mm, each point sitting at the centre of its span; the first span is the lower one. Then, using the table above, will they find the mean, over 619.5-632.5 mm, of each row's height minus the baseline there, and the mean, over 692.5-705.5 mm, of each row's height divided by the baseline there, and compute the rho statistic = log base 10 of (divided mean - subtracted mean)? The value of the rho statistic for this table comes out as 1.8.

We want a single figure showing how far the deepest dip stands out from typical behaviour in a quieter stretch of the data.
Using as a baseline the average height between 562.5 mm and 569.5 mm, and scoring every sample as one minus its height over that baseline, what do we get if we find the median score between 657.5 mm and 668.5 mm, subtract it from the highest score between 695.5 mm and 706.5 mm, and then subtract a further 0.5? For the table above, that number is -0.59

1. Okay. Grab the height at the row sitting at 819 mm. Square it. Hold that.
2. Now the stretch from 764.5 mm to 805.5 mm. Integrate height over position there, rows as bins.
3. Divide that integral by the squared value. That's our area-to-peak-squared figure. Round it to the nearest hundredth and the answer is 0.10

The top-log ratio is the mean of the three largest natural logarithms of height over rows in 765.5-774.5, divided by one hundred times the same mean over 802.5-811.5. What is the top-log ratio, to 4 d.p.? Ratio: 0.0099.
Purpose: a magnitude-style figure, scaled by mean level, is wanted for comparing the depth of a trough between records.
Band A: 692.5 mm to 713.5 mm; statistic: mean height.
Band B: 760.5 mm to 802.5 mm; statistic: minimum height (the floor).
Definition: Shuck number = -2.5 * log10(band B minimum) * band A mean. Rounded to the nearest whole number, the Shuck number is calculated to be -2089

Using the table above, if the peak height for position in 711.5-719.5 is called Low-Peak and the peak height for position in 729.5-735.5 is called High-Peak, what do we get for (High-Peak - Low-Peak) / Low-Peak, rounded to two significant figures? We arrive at 0.12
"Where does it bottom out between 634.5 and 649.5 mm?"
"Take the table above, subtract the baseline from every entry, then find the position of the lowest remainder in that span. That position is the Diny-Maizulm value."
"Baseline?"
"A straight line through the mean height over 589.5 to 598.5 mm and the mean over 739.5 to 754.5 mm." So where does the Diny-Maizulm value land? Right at 637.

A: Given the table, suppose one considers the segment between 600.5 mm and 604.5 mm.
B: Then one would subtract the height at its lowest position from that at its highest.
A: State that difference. 1.5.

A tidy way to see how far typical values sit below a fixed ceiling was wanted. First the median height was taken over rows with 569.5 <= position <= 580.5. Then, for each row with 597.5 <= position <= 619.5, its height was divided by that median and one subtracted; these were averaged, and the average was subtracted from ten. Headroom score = 10.1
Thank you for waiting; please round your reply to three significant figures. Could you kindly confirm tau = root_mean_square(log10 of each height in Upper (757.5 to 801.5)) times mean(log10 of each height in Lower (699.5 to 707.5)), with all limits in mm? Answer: 6.44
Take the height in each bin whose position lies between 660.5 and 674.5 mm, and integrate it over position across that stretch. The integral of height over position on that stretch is 4165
